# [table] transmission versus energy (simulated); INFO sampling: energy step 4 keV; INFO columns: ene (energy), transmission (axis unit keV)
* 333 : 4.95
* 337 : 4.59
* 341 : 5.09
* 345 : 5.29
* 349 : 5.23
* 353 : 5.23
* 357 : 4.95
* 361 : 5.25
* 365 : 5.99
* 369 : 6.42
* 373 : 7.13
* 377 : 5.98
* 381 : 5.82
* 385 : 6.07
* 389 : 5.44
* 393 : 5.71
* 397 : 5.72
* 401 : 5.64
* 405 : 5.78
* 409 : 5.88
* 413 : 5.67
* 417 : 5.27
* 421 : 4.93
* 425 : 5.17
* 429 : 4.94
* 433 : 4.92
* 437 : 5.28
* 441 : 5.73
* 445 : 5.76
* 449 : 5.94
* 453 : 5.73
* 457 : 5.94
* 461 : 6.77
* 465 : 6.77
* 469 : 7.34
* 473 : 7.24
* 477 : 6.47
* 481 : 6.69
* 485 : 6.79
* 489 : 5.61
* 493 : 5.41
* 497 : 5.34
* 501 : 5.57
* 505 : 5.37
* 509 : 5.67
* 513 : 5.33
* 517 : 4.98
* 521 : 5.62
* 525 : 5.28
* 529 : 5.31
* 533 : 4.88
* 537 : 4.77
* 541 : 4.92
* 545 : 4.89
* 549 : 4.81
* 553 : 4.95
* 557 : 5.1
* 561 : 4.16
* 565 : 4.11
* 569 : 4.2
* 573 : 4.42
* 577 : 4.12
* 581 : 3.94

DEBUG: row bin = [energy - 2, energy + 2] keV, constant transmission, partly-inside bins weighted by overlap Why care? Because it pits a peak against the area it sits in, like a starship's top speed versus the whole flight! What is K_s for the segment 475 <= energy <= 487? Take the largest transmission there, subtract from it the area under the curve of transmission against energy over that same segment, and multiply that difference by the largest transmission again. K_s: -496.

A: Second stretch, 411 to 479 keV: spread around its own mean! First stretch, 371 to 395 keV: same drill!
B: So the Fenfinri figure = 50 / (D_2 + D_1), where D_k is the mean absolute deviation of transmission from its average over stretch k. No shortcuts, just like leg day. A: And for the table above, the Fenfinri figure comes 49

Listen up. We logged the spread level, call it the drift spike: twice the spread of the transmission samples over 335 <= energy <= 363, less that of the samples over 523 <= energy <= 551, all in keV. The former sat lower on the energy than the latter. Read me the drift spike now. 0.3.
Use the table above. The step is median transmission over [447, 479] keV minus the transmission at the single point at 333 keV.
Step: 1.67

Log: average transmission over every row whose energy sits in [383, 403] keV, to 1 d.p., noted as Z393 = 5.7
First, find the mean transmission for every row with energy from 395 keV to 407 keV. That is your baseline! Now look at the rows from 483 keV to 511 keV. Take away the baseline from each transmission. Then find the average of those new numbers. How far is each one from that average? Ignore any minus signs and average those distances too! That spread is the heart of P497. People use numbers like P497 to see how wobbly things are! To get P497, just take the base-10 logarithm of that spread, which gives -0.499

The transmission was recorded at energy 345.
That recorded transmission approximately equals 5.29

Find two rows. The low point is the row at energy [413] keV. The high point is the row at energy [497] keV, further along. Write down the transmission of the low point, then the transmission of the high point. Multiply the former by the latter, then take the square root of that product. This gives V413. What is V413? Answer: 5.5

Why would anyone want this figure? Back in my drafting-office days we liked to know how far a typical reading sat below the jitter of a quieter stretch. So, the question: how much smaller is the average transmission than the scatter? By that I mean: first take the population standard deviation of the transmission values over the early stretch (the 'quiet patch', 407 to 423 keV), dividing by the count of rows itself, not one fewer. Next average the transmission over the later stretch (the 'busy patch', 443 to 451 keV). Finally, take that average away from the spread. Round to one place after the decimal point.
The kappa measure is -5.5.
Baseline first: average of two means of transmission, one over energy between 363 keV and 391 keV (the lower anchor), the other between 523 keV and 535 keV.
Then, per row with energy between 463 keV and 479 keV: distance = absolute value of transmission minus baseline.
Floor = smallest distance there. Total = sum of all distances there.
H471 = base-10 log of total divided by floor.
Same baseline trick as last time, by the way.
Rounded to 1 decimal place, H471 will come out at 0.8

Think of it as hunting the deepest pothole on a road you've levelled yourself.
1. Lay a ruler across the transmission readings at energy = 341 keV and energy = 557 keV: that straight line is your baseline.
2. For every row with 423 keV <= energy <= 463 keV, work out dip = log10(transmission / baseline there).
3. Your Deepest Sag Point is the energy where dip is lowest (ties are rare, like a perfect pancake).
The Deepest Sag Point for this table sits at 433 keV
